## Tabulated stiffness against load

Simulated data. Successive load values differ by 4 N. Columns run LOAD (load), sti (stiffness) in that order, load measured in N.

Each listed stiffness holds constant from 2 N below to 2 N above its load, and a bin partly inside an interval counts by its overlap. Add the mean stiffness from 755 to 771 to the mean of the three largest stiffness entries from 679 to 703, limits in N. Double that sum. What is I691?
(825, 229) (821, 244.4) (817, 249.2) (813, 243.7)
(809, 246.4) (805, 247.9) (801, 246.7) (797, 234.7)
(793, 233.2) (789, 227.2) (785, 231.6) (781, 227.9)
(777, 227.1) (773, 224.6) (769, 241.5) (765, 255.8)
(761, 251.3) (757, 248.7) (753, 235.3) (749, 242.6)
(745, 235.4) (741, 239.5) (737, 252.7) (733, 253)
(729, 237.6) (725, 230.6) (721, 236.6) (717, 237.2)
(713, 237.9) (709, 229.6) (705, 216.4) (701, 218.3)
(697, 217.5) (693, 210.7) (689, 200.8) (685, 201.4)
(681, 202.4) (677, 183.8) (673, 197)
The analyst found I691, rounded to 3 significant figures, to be 930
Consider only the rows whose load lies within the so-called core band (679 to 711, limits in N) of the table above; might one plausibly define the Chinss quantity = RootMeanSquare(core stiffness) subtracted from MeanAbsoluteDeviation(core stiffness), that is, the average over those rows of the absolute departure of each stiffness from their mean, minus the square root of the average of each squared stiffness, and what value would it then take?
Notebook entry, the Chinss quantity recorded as -204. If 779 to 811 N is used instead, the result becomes -230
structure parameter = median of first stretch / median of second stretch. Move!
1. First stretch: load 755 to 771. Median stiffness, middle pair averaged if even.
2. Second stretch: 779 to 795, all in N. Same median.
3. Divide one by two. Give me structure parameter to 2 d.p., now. 1.09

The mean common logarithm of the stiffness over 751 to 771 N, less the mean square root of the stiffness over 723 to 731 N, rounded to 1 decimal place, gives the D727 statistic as -12.9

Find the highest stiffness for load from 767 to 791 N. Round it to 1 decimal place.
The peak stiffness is 241.5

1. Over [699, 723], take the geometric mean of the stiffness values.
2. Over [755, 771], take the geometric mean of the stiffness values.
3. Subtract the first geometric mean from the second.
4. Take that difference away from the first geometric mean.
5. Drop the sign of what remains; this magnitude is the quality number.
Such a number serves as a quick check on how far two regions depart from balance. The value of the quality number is 209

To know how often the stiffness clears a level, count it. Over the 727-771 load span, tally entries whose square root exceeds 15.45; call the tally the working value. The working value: 8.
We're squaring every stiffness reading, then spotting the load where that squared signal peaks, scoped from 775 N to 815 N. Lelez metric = 805 N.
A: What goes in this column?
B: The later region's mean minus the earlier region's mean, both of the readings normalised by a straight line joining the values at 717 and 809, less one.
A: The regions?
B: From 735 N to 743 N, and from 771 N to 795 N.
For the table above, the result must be -0.090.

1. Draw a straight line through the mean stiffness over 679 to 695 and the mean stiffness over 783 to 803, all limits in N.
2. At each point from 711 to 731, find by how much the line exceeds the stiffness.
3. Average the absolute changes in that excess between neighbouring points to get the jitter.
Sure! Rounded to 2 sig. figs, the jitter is 4.2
